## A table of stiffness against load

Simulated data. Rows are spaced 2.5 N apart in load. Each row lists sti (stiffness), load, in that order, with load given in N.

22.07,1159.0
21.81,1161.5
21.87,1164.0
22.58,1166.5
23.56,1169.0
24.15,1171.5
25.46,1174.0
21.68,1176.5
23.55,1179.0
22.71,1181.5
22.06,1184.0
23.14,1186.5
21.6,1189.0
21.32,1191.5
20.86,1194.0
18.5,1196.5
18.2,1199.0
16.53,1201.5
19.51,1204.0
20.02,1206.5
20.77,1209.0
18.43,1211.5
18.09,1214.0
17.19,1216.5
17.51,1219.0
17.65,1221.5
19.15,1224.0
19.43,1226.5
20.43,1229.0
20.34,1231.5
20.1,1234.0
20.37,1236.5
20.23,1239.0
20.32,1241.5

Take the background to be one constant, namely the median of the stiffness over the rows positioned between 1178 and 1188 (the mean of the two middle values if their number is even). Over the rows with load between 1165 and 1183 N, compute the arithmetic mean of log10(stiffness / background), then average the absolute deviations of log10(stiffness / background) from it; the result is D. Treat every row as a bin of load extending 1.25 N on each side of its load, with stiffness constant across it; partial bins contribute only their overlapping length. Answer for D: 0.017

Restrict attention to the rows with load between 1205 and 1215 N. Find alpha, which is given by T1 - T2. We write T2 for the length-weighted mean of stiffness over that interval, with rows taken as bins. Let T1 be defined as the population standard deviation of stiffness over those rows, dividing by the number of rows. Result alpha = -18.3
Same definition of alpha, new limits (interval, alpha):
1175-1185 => -21.9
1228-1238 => -20.2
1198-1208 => -17.3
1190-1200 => -18.4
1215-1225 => -17.1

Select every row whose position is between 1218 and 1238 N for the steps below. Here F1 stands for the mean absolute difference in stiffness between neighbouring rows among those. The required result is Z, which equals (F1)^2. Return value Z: 0.3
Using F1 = 0.5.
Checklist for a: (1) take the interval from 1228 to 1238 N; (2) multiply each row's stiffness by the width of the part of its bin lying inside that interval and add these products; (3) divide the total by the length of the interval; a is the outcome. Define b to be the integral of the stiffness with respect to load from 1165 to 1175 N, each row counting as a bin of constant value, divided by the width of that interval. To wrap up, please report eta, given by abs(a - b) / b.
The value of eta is 0.15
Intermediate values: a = 20.3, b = 24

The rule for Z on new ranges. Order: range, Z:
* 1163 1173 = 0.6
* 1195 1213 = 2.0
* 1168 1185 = 2.3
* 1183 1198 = 1.3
